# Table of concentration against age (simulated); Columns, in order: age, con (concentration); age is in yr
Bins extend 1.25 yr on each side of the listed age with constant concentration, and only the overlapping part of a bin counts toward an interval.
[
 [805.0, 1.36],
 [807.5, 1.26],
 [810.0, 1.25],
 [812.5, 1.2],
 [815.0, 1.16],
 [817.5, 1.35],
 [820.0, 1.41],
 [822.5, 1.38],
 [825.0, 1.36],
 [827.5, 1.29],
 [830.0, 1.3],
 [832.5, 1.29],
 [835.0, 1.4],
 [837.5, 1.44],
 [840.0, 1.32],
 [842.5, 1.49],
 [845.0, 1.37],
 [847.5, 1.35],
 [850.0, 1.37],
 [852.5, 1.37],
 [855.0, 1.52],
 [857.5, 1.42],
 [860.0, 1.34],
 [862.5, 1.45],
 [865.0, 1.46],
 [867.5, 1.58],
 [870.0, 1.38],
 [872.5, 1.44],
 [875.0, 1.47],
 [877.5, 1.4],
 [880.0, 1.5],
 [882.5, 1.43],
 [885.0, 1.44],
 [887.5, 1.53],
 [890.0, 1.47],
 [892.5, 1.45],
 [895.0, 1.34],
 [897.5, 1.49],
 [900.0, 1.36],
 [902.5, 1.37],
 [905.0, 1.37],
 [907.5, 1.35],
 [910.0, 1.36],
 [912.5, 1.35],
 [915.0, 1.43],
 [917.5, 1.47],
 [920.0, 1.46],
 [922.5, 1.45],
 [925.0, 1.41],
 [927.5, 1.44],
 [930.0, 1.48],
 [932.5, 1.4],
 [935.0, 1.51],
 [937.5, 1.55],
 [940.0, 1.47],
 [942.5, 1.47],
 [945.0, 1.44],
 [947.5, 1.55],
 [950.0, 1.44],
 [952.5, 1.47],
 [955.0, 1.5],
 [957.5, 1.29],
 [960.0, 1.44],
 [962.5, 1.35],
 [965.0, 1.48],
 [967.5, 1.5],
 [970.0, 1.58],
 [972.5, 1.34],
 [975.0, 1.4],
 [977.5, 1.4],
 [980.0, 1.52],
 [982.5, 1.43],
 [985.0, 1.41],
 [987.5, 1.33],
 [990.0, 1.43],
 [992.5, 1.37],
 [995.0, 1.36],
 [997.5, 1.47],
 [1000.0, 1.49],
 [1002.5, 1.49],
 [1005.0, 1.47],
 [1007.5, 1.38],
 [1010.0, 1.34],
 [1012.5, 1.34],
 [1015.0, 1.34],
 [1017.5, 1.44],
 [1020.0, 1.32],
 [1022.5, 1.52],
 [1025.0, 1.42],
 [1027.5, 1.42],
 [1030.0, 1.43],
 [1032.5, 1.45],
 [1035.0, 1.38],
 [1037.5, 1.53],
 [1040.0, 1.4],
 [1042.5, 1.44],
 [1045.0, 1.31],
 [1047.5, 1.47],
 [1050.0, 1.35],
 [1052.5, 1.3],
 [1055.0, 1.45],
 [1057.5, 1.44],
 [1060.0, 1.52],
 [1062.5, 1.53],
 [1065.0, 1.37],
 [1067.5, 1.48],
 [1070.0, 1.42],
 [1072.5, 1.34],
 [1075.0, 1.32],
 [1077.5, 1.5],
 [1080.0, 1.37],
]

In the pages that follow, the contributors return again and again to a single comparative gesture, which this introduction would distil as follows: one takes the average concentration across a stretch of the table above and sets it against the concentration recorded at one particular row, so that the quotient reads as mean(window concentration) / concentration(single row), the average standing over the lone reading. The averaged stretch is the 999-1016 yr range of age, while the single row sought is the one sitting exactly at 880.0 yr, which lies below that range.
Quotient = 0.94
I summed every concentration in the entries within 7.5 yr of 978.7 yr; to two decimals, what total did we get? 8.50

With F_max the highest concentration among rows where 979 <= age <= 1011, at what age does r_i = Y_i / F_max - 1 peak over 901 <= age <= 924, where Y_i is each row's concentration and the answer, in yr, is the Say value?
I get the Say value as 917.5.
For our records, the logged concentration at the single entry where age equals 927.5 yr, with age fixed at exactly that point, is 1.44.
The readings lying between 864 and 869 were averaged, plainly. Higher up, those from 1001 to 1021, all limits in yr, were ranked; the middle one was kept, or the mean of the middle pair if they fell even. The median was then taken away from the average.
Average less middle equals 0.16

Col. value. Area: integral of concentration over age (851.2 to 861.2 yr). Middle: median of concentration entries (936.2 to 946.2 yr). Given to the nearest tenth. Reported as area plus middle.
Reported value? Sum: 15.6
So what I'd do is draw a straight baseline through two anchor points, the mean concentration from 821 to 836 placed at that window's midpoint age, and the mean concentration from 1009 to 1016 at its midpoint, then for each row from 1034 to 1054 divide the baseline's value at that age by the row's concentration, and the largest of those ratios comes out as 1.03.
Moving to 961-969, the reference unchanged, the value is 0.99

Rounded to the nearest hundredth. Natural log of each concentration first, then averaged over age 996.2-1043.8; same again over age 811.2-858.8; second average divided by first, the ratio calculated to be 0.86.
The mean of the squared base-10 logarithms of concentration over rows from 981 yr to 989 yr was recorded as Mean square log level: 0.021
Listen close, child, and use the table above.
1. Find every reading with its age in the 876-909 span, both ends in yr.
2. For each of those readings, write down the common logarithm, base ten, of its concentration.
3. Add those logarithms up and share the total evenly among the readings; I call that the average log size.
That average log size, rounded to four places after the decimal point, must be 0.1528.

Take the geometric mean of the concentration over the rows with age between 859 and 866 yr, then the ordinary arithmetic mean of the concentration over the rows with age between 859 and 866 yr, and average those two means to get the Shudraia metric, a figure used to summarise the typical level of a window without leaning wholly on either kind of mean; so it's 1.42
